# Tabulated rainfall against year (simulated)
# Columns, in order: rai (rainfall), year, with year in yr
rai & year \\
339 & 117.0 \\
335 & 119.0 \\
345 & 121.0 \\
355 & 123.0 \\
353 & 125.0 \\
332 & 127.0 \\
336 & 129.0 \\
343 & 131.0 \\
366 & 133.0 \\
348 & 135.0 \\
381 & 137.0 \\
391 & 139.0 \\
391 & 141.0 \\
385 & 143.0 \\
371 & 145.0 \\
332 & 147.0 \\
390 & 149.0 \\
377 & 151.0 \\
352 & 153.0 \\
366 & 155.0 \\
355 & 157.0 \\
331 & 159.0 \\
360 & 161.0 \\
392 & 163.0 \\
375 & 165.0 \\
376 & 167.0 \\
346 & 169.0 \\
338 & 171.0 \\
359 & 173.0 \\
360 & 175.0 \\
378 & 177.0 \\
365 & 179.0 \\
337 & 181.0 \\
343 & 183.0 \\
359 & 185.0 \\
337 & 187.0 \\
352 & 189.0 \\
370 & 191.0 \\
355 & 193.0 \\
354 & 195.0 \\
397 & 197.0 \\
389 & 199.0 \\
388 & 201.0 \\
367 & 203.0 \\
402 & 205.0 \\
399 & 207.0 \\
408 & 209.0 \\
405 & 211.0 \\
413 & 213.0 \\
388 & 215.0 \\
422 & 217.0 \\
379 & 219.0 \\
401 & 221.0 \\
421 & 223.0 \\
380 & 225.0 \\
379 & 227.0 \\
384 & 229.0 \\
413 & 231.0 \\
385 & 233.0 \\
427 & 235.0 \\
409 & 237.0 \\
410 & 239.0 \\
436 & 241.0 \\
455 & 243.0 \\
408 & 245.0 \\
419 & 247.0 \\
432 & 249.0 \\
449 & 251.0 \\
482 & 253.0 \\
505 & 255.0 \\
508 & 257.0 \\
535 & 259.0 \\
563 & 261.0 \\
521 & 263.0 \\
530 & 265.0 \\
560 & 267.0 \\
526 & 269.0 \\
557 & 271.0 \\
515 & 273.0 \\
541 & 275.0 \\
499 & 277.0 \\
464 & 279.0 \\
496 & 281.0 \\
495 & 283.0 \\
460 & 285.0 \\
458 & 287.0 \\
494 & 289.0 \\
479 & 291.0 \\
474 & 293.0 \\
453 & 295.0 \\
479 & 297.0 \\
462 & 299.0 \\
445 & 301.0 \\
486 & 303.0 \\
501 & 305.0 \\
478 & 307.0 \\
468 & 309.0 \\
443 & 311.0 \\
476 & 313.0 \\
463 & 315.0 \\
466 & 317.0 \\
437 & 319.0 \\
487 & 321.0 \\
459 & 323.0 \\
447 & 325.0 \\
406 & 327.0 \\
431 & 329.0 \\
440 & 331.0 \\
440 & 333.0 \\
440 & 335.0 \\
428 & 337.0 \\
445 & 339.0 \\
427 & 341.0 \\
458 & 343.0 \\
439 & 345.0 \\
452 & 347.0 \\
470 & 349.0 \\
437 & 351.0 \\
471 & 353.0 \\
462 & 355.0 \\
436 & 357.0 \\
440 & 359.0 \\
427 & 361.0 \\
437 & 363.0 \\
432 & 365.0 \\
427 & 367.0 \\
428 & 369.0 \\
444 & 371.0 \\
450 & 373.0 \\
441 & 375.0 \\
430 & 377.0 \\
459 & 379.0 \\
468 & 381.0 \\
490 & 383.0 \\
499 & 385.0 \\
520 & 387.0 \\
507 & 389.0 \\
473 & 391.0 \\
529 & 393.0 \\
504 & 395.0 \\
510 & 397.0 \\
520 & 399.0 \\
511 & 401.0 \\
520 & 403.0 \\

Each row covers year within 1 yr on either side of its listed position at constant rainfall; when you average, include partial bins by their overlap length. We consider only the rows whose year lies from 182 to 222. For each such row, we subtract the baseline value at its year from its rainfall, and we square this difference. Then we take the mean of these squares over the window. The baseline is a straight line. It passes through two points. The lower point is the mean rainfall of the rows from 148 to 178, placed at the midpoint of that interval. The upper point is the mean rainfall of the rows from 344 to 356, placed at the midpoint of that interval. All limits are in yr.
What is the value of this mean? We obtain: 414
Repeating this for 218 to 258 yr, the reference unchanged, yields 1702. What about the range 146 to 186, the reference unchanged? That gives 406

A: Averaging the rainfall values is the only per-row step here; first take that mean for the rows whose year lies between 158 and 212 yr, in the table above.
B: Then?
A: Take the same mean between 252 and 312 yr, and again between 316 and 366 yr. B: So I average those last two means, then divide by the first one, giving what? 1.28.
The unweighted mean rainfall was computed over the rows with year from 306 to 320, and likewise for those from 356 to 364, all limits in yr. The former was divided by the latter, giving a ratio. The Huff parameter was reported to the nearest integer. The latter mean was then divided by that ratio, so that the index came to 410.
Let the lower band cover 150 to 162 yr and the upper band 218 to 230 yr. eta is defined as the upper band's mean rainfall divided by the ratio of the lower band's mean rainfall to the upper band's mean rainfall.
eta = 428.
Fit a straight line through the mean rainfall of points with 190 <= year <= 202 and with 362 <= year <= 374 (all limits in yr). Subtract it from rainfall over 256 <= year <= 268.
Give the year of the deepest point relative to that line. 257.0 yr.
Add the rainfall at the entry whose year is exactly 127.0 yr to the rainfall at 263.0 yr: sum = 853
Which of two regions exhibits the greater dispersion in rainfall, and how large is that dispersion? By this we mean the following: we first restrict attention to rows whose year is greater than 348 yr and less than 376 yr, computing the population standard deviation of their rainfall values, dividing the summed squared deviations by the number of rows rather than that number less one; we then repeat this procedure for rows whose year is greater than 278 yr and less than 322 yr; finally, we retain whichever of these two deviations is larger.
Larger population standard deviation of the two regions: 18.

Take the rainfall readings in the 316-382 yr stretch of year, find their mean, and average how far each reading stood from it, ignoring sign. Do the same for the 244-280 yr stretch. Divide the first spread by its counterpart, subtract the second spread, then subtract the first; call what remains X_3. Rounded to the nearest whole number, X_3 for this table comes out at -52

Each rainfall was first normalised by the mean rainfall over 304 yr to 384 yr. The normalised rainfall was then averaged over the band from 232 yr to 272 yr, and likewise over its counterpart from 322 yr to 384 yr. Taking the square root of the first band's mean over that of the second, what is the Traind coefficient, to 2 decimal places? 1.04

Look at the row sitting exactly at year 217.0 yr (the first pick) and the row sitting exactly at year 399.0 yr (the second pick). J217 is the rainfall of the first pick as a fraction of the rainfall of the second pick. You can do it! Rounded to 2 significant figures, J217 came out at 0.81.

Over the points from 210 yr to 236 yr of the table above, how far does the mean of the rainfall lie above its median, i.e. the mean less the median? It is -1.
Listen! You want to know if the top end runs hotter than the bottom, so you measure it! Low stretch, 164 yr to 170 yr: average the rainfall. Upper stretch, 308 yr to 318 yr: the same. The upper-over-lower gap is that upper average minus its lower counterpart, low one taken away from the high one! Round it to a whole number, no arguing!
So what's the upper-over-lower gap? 98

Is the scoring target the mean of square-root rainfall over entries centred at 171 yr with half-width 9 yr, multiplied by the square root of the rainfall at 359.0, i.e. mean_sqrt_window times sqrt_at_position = 401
